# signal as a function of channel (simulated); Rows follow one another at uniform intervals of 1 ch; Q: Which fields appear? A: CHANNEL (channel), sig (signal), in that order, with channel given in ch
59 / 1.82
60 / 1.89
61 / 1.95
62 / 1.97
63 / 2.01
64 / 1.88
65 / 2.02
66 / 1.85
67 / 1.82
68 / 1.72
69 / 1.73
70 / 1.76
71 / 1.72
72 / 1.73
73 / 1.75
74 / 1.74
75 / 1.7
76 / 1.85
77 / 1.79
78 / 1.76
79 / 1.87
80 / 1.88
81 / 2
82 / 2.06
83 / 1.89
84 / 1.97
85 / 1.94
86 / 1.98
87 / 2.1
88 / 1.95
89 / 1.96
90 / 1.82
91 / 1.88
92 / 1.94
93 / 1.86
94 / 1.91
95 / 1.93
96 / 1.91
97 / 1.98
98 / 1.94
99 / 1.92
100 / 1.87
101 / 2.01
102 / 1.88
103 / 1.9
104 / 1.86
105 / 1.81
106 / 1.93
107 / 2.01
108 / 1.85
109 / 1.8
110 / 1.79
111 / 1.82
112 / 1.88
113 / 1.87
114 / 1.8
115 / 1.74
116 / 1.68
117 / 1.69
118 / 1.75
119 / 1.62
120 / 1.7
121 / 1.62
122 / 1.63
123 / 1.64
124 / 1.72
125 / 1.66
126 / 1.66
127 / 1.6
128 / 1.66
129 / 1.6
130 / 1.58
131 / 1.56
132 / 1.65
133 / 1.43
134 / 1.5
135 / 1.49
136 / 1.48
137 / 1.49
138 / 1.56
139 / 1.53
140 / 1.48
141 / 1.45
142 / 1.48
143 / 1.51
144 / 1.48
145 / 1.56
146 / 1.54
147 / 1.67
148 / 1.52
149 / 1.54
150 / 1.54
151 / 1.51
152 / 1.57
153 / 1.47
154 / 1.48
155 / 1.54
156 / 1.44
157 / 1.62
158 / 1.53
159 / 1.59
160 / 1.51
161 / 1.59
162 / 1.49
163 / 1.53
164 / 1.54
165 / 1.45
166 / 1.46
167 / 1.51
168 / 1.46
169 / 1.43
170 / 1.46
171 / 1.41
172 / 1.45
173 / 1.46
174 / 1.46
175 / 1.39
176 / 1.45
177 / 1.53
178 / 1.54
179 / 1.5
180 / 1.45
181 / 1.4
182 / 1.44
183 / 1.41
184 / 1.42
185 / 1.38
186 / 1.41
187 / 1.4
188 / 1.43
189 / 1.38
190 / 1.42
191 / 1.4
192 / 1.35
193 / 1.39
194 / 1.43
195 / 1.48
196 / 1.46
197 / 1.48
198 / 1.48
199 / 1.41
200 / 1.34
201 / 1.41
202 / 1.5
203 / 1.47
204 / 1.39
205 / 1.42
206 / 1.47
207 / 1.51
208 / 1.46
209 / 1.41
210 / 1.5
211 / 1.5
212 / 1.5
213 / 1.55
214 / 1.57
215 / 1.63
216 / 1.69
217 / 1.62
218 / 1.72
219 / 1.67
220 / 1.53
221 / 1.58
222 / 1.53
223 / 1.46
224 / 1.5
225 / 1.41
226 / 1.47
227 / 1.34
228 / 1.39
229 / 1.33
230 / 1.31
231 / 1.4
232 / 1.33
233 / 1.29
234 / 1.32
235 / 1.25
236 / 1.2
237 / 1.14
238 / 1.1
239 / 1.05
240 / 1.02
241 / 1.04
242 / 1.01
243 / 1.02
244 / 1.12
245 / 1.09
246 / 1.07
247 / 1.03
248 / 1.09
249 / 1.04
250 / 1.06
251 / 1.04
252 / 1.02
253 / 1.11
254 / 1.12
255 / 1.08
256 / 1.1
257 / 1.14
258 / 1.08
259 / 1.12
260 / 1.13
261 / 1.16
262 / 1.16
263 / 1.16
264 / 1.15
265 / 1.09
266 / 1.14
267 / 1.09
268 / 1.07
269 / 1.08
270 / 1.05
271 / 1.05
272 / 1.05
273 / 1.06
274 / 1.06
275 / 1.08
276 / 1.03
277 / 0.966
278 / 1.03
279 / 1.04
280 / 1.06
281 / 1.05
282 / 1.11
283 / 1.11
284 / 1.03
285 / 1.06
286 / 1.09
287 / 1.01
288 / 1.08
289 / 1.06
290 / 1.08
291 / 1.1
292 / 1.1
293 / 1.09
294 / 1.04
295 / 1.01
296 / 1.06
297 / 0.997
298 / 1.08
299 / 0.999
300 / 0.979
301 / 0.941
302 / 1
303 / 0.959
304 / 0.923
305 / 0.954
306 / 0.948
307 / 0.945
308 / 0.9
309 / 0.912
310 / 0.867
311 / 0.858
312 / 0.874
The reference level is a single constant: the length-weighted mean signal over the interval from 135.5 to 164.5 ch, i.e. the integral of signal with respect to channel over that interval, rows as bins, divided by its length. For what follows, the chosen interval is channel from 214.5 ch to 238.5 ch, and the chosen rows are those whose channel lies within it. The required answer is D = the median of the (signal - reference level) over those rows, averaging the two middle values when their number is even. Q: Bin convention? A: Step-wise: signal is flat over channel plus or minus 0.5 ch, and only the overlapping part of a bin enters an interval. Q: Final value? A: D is -0.1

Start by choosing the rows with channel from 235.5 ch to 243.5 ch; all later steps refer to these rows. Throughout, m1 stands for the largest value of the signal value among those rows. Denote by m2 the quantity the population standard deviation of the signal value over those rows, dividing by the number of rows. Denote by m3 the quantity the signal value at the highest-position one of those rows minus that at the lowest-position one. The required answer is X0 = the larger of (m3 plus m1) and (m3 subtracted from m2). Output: 1.0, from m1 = 1.2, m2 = 0.064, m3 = -0.18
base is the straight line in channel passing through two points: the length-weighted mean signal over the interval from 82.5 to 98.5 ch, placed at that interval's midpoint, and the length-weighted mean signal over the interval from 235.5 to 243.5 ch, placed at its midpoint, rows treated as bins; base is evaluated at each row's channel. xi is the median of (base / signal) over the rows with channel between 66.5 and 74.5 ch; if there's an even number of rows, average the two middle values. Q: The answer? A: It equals 1.17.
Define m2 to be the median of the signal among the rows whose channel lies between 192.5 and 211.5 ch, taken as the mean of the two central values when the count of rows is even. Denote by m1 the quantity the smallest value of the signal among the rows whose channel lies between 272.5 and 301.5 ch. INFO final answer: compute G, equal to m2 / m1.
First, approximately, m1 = 0.941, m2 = 1.5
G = 1.6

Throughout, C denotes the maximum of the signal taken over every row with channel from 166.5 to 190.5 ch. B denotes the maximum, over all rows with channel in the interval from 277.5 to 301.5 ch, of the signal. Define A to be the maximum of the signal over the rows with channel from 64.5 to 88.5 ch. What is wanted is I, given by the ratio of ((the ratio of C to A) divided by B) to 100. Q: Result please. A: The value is 0.0066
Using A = 2.1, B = 1.11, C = 1.54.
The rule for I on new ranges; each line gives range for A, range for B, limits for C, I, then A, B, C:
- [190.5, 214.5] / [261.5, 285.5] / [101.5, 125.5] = 0.0110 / 1.57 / 1.16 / 2.01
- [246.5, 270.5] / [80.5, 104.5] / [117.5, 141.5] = 0.0072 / 1.16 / 2.1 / 1.75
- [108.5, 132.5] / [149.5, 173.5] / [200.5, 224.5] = 0.0056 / 1.88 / 1.62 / 1.72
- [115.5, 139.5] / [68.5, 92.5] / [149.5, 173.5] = 0.0044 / 1.75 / 2.1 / 1.62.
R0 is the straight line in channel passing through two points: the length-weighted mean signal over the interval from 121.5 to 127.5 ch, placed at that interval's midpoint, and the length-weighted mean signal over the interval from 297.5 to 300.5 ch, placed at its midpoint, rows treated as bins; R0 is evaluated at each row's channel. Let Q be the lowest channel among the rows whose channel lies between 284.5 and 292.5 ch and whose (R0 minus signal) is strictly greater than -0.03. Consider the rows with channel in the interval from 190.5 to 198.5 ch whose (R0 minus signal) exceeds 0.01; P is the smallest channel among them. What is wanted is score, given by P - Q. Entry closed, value -94 ch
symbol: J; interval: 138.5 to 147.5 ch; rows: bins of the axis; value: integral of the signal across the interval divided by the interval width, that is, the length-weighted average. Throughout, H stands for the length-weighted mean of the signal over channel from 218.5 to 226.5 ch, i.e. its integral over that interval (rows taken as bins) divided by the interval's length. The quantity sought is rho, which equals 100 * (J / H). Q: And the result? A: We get 100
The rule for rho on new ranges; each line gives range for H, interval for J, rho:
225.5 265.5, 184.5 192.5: 121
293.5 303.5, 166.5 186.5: 144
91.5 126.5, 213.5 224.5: 88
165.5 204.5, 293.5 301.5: 71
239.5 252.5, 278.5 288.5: 101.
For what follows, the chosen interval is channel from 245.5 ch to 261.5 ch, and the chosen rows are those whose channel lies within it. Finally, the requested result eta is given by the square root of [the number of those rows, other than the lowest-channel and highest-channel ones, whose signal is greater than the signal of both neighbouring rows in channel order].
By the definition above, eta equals 2.00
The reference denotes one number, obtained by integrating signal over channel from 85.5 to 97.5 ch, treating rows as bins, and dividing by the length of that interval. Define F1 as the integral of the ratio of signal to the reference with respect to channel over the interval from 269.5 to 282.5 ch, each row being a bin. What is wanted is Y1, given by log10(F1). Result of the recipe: 0.85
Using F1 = 7.0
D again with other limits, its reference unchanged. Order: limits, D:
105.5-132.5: 0.2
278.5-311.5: -0.5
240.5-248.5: -0.5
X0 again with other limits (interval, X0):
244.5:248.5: 1.1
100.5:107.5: 2.0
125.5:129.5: 1.6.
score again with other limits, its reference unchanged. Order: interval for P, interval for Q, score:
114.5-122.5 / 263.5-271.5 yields -145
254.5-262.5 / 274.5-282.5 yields -20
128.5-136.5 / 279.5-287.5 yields -151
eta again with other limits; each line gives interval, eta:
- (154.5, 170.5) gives 2.24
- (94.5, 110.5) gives 2.00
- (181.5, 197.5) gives 2.24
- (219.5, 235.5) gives 2.45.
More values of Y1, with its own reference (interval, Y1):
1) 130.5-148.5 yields 1.15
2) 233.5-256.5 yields 1.11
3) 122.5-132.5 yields 0.93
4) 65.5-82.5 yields 1.20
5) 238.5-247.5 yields 0.69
